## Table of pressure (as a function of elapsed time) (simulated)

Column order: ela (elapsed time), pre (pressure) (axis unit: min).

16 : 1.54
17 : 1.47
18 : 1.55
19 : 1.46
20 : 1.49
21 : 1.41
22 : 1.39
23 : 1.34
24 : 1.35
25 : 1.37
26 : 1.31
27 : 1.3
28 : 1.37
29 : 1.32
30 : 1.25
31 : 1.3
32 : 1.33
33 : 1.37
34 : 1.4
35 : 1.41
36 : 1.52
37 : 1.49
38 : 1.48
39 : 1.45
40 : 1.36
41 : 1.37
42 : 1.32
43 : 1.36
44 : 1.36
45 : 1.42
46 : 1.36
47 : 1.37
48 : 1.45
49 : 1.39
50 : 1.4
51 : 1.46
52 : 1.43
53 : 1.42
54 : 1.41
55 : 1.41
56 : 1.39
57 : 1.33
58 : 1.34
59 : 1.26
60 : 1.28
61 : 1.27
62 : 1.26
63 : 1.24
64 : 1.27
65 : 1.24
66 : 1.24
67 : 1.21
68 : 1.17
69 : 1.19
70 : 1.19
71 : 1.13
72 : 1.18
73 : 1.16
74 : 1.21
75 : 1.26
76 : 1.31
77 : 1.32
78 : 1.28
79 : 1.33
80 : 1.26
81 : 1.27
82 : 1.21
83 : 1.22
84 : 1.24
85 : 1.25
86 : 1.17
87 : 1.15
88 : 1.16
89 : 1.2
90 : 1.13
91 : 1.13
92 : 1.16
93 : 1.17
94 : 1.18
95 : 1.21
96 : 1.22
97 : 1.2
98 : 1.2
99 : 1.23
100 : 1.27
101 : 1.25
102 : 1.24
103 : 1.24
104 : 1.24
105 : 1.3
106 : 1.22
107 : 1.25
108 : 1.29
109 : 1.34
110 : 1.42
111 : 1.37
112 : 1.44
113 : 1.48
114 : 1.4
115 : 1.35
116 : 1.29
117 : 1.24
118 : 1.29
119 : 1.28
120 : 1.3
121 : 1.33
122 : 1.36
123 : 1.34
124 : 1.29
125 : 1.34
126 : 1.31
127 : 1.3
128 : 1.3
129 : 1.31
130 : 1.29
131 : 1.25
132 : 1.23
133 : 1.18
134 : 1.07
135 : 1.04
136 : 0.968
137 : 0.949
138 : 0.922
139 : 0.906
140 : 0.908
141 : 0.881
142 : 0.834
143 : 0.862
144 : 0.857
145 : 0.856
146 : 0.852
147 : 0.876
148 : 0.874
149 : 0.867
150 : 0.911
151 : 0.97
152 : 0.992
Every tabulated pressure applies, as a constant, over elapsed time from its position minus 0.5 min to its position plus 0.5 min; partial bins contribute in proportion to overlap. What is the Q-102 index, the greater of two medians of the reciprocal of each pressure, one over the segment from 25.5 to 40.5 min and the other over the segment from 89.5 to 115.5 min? 0.806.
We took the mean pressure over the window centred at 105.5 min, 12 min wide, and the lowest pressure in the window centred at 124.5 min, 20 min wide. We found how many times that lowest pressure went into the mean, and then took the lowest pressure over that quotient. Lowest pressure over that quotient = 0.9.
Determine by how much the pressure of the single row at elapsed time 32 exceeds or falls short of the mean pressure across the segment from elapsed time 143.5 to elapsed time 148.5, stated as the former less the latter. 0.47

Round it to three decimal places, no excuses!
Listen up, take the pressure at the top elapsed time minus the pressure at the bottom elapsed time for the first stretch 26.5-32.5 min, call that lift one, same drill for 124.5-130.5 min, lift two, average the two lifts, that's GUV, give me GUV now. -0.010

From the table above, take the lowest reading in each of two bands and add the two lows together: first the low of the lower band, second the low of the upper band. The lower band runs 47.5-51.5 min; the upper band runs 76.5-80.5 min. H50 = 2.65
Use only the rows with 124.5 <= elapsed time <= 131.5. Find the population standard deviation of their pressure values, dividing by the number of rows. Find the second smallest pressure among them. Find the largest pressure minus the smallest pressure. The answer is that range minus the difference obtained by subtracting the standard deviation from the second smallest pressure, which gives -1.17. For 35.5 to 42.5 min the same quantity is -1.09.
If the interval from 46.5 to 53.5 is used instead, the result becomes -1.27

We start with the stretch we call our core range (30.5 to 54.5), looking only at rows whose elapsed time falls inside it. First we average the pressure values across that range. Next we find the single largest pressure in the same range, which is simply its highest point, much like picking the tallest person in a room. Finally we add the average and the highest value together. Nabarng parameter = 2.92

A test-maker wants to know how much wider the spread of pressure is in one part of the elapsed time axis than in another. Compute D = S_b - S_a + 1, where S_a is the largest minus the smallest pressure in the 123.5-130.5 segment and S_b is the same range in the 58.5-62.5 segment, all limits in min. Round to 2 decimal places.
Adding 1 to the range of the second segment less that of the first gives 0.97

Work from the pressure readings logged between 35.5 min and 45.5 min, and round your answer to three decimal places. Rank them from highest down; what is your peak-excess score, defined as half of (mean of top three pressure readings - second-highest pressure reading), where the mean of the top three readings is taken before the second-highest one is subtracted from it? 0.003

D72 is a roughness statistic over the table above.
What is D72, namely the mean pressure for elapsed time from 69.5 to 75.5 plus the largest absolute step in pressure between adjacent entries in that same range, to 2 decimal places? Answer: 1.25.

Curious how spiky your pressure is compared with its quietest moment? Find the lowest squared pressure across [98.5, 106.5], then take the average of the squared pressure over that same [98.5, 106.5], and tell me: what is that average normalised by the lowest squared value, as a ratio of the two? 1.05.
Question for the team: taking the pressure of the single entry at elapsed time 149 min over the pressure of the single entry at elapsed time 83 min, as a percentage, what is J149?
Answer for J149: 71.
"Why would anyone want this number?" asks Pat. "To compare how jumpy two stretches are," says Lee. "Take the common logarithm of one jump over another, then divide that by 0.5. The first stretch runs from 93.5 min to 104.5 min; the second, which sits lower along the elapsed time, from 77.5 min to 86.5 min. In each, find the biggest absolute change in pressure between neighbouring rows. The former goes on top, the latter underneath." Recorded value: -0.6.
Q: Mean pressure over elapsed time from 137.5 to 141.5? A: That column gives 0.90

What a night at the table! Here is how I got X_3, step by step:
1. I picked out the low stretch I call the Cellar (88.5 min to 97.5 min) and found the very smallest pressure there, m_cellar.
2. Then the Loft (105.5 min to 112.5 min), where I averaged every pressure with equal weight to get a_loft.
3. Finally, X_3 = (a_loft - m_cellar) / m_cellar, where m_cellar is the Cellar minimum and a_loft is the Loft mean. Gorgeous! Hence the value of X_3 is 0.18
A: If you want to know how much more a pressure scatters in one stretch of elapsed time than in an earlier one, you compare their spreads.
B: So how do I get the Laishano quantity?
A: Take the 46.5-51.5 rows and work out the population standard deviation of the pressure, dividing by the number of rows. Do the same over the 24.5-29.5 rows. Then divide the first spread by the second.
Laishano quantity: 1.16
